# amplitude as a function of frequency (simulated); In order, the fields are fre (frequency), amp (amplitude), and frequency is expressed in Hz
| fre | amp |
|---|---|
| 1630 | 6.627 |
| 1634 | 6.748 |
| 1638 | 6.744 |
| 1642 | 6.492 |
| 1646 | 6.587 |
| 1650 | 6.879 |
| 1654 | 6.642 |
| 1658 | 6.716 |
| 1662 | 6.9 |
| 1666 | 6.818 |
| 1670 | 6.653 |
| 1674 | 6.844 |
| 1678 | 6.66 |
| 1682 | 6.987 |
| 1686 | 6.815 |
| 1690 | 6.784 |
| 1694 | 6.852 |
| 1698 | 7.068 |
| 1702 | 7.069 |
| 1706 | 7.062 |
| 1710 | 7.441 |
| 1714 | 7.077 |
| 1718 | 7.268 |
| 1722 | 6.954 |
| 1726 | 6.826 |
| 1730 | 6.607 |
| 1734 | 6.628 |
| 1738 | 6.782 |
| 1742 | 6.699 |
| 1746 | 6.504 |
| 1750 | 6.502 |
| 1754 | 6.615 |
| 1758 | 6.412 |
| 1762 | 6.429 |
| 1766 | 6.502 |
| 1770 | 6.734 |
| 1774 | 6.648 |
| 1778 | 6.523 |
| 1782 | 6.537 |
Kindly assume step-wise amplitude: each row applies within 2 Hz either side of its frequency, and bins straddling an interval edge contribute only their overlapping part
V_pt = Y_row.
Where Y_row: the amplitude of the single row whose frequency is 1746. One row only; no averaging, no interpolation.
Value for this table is 6.504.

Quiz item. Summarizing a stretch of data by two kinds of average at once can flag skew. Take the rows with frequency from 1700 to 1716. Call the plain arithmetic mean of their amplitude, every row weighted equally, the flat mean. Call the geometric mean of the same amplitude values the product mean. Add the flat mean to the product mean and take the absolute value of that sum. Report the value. 14.3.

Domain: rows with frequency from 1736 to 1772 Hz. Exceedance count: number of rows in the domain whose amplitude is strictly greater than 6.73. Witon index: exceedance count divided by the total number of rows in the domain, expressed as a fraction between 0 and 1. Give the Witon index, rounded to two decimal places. 0.22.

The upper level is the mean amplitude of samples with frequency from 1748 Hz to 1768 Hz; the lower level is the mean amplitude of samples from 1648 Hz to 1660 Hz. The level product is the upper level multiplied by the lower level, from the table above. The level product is 43.8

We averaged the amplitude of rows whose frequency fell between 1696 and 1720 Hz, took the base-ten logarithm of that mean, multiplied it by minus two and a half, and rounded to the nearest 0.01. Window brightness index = -2.14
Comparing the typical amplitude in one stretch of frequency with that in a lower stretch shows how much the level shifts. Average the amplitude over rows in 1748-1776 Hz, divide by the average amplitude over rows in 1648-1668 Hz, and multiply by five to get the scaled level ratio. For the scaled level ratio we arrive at 4.82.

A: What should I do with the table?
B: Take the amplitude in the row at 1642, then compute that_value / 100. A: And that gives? 0.0649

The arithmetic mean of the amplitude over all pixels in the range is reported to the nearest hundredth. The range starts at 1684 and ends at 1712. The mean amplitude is 7.01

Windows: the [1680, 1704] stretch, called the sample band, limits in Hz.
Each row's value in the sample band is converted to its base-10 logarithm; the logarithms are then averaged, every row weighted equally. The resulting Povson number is 0.841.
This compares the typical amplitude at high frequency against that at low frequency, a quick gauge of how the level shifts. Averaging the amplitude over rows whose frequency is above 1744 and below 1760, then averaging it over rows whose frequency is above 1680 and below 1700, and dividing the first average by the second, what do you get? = 0.94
